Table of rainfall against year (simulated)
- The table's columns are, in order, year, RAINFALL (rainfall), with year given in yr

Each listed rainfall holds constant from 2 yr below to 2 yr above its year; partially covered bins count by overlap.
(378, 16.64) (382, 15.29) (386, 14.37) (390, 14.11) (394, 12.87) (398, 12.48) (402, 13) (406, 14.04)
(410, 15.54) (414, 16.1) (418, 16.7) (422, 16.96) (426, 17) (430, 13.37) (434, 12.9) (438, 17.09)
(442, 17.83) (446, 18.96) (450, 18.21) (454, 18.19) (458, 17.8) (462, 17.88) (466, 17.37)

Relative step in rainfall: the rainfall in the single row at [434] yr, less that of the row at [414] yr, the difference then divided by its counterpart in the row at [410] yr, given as -0.21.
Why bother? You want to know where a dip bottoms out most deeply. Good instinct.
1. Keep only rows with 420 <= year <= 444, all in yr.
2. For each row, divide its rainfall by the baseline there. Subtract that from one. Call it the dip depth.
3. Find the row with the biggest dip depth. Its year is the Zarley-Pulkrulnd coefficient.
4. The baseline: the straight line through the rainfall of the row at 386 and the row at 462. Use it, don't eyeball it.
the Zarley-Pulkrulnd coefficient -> 434 yr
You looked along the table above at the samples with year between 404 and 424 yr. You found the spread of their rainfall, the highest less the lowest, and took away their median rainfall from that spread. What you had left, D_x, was -13.2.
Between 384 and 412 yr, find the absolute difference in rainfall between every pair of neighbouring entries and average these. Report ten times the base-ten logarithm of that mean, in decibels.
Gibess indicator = -0.8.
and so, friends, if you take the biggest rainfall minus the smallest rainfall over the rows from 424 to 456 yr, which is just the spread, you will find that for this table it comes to 6.1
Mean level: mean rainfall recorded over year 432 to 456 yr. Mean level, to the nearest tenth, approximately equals 17.2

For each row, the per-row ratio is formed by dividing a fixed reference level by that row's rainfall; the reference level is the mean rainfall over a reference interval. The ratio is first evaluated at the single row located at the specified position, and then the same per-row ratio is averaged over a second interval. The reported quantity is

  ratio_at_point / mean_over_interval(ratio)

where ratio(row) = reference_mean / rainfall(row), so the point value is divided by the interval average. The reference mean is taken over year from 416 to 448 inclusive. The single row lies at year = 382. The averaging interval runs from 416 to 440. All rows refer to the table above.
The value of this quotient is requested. 1.01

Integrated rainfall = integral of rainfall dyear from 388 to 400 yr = 158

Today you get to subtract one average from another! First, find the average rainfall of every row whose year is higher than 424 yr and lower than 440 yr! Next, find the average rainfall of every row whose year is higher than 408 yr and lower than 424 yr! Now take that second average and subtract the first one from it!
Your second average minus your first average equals 1.2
